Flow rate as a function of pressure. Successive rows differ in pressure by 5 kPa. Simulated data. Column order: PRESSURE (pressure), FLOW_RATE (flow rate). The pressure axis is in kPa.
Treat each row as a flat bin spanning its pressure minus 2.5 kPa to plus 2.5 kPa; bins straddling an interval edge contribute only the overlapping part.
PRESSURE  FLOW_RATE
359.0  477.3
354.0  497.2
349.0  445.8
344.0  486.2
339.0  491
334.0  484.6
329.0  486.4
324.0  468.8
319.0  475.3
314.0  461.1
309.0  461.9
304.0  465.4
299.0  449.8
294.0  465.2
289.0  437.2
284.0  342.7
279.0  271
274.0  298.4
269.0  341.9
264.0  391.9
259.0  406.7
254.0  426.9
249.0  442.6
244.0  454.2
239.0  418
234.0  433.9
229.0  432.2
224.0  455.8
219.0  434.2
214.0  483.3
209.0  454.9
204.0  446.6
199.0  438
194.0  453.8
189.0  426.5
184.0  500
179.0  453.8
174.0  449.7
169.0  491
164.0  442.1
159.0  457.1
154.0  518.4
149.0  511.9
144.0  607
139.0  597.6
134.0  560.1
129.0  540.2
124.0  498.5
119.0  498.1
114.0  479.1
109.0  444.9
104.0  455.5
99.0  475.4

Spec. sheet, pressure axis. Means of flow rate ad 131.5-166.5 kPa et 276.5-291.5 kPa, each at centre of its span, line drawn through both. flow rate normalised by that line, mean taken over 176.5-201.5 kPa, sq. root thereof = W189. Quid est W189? 0.98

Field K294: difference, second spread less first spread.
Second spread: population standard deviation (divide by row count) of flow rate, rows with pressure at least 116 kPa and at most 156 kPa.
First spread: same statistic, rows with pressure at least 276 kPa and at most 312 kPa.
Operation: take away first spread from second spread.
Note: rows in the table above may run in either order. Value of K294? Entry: -30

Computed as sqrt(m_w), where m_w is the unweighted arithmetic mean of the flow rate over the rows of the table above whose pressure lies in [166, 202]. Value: 21.4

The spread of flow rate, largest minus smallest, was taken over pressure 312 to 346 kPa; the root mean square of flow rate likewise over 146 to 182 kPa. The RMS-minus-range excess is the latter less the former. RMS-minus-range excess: 446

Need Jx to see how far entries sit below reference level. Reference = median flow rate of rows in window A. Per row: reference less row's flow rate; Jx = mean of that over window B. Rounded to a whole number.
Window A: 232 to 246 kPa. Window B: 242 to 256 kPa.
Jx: -7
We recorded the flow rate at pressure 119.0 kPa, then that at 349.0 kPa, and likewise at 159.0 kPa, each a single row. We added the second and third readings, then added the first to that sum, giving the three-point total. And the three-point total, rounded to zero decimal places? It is 1401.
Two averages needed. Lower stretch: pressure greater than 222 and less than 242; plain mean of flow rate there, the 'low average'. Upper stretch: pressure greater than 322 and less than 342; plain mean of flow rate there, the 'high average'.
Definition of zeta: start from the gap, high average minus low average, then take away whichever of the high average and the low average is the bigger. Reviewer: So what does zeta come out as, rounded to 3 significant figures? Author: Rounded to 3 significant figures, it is -435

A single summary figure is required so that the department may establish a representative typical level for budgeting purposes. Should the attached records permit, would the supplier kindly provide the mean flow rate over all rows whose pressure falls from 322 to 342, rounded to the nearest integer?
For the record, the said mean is 483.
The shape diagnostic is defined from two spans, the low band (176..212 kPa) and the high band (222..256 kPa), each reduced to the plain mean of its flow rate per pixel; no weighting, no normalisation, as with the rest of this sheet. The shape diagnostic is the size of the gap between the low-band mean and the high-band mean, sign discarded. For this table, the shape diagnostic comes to 16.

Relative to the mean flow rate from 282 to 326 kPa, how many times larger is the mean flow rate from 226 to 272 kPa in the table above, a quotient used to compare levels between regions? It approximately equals 0.93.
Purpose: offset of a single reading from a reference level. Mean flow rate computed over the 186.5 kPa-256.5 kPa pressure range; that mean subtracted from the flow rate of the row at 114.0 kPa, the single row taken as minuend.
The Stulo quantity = 36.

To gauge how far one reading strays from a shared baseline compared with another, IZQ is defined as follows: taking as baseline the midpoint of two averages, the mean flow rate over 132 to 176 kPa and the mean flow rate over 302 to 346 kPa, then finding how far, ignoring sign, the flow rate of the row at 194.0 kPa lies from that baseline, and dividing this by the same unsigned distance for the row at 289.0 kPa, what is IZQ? 0.71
